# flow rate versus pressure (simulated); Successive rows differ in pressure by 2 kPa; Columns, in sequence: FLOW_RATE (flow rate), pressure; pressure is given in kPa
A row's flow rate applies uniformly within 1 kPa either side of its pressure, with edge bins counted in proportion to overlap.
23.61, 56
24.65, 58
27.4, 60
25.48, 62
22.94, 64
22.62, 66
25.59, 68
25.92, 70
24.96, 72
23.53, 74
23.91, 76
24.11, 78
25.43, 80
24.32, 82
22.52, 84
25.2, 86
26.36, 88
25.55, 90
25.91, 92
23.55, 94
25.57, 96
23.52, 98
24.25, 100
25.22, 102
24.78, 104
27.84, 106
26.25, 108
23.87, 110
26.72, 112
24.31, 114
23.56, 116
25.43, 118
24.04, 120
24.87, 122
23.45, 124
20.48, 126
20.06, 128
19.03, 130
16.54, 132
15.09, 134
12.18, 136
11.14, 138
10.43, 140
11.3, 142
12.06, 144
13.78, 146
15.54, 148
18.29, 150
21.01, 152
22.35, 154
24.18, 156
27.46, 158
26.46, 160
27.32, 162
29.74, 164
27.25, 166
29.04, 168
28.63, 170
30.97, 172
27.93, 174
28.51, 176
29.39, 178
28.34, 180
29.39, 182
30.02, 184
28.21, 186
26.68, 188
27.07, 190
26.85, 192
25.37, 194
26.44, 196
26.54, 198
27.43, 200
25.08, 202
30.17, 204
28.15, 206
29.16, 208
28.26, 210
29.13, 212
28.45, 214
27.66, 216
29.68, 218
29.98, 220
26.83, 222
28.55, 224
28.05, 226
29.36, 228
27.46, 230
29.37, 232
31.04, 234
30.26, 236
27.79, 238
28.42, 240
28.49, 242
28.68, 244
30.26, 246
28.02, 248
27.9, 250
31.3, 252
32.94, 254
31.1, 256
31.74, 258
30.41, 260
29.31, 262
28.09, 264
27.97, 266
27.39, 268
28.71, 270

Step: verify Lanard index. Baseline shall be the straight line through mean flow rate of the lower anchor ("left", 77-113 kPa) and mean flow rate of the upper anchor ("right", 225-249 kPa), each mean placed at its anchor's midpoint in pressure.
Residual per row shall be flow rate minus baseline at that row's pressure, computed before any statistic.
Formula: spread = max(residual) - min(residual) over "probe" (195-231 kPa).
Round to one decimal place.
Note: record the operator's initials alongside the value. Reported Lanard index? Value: 5.0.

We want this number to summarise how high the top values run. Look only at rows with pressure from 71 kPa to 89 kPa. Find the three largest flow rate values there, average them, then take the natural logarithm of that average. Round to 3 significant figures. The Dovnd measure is 3.25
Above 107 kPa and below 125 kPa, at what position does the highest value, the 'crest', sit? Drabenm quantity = 112 kPa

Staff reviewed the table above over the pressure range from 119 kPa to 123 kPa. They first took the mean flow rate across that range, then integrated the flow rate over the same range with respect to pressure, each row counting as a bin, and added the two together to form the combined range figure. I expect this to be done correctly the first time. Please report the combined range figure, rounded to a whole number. 122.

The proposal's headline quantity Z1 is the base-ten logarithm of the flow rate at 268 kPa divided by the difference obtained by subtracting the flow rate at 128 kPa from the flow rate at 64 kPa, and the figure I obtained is 1.0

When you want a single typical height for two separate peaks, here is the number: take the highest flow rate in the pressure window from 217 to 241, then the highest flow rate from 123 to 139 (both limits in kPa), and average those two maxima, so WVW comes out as 27.2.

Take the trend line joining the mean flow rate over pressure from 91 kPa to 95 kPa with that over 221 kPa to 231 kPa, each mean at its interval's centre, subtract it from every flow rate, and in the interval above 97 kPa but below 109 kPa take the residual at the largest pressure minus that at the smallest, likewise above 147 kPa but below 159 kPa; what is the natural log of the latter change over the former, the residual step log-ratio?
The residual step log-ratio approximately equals 1.5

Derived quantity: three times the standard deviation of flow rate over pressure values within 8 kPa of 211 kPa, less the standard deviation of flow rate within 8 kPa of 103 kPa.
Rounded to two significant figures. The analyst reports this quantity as 1.1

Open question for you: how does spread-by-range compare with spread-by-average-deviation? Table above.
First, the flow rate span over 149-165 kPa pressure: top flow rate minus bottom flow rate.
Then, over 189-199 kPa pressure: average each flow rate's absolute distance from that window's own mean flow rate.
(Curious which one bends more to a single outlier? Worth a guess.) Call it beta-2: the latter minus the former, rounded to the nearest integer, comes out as -11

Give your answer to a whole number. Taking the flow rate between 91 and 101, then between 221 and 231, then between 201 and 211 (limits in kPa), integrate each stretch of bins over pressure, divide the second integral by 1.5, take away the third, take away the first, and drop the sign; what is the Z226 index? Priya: 340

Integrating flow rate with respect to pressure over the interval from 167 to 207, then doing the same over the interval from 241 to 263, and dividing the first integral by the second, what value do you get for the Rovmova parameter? 1.7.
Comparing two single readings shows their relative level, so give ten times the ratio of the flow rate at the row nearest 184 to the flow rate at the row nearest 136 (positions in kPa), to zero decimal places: 25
